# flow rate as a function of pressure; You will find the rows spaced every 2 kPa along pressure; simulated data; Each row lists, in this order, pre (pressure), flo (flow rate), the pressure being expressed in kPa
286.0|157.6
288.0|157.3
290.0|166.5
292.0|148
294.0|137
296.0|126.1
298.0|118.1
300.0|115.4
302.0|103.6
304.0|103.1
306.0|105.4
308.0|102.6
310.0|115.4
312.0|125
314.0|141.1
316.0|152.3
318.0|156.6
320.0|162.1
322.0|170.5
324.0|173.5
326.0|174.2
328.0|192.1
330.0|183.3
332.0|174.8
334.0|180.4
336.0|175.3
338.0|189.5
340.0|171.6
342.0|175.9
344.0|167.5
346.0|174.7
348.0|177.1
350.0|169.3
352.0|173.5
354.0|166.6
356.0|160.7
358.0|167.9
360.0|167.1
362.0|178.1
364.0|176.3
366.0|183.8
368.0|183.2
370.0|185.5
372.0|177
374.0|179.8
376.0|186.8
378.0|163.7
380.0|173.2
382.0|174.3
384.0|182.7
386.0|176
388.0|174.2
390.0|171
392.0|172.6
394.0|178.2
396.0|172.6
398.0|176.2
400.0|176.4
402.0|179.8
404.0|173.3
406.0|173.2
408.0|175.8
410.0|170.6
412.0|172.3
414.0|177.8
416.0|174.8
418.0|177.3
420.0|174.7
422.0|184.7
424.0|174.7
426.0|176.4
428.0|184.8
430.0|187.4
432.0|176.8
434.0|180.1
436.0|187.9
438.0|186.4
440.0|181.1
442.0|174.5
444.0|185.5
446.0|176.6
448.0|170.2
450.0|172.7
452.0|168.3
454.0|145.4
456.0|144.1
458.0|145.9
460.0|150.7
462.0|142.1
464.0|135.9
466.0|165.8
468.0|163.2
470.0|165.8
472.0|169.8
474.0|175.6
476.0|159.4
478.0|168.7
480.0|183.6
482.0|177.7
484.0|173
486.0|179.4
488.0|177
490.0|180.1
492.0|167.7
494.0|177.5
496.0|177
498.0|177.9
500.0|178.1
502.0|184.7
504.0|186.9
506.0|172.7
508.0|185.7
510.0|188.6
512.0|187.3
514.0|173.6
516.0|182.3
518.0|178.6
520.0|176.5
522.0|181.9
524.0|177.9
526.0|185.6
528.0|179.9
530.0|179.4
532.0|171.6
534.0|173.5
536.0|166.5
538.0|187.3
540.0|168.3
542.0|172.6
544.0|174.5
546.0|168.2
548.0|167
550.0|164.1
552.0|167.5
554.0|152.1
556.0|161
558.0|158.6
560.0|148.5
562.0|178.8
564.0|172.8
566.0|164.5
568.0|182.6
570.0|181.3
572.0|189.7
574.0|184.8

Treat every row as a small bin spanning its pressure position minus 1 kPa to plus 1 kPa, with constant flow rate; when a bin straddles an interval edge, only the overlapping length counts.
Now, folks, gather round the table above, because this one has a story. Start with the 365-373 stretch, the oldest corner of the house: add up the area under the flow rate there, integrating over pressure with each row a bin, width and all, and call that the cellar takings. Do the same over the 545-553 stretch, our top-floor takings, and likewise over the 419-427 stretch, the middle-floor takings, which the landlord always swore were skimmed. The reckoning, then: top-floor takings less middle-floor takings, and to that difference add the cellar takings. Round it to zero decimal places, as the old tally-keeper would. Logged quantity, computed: 1372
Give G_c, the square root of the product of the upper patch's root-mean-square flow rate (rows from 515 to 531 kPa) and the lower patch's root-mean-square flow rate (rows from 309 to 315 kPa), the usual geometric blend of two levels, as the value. 152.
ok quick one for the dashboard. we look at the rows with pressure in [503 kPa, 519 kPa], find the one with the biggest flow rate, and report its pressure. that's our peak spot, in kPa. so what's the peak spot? 510.0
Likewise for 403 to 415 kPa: 414.0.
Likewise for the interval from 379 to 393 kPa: 384.0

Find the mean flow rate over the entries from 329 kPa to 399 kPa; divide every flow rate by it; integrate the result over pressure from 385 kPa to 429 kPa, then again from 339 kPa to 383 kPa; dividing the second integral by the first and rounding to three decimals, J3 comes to 0.991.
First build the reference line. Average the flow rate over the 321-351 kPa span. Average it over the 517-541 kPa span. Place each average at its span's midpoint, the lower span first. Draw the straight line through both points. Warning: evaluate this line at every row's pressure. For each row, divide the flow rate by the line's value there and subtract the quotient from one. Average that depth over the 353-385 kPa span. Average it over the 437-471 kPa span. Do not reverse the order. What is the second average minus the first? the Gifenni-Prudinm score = 0.07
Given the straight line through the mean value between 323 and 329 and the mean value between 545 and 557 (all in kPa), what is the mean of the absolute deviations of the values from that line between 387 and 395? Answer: 3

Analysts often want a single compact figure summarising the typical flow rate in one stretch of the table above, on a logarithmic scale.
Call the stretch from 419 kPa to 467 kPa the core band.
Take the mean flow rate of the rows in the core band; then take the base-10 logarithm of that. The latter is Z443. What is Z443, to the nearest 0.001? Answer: 2.230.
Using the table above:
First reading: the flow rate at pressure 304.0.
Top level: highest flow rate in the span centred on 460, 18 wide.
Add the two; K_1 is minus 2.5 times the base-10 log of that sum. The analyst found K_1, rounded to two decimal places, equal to -6.08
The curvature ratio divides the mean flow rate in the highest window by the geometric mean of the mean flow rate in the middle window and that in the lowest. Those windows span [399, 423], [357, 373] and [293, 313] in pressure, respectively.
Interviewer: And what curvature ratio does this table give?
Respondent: 1.23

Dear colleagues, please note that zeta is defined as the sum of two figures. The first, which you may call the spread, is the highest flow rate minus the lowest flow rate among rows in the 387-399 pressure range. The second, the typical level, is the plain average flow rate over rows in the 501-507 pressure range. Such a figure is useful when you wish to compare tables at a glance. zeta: 189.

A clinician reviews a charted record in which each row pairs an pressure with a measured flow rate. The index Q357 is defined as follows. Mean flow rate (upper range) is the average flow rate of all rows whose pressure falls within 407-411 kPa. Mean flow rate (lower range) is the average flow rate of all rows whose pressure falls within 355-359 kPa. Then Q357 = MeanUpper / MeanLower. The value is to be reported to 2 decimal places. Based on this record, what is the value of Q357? 1.05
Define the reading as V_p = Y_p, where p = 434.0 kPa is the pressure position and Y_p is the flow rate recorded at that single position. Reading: 180.1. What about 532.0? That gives 171.6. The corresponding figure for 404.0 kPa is 173.3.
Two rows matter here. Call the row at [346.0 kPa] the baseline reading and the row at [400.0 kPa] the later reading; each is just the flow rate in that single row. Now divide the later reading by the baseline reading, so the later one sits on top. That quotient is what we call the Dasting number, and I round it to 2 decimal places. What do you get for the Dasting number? 1.01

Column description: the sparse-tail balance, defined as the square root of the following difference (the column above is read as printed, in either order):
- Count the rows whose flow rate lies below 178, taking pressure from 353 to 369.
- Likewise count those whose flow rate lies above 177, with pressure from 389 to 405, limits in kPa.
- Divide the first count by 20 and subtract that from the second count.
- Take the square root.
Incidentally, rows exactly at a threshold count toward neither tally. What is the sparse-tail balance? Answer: 1.32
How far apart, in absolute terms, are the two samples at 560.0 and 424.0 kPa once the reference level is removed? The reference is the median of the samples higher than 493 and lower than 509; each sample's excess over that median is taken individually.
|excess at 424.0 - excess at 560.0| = 26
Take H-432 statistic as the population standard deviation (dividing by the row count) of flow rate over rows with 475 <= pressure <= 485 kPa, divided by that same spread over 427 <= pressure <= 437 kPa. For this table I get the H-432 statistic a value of 1.91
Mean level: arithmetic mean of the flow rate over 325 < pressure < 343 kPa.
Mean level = 180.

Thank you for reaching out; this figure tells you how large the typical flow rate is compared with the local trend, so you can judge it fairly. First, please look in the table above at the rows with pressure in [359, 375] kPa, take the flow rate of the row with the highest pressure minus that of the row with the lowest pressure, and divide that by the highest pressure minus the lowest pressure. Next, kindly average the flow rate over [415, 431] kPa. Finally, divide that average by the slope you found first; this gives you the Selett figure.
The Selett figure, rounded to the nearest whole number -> 198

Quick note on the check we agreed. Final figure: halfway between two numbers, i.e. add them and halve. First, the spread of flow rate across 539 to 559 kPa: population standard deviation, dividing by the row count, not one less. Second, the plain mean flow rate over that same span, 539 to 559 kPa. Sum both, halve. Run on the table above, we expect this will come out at 85.9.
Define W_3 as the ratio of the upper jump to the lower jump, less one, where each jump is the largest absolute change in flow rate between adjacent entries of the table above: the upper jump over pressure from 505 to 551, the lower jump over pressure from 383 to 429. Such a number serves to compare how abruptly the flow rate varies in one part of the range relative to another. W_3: 1.1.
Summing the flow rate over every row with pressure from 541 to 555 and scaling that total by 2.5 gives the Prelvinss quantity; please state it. 2915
